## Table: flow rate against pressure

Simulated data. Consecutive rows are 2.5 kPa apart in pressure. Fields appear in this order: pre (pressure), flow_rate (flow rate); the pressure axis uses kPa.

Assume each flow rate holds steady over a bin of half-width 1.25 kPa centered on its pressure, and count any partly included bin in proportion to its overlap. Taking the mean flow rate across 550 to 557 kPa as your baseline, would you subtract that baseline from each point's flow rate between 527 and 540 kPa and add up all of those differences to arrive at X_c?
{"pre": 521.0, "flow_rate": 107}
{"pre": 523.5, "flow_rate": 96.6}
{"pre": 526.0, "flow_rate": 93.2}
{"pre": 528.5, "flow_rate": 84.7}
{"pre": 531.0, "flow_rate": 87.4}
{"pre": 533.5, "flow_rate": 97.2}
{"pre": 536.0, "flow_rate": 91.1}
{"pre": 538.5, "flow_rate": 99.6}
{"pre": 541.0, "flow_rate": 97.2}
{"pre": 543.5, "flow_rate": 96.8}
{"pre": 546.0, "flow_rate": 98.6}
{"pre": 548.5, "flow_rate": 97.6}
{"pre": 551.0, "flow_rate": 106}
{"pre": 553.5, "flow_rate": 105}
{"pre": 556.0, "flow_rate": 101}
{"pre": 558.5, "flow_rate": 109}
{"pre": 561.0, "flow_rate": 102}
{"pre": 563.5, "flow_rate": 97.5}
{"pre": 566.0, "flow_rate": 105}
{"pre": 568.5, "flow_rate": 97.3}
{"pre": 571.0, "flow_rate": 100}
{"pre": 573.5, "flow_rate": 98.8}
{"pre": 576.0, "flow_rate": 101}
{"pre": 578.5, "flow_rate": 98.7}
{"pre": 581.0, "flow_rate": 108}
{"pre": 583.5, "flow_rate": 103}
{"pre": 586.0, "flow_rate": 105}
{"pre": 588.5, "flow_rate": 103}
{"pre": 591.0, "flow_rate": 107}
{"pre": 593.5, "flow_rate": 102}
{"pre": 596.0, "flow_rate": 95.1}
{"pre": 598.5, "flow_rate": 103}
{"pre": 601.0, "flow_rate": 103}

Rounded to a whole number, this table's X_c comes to -60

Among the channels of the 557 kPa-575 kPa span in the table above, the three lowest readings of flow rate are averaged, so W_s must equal 97.9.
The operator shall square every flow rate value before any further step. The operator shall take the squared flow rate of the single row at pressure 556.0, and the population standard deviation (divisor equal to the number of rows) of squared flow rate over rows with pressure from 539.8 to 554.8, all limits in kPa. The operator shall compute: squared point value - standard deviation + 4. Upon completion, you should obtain 9434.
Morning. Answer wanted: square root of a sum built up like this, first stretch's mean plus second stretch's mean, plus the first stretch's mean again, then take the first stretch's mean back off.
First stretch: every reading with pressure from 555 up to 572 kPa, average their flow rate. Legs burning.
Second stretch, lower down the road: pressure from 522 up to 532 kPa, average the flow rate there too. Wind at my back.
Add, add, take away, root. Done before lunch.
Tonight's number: 13.9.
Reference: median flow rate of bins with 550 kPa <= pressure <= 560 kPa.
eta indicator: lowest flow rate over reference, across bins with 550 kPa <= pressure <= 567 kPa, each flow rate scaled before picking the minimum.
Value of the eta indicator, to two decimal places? 0.92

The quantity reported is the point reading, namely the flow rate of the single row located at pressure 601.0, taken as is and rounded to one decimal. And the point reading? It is 103.0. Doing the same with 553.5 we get 105.0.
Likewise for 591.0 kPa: 107.0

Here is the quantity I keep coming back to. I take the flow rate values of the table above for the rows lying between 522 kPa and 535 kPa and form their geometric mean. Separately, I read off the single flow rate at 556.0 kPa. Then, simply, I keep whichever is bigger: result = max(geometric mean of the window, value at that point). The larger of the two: 101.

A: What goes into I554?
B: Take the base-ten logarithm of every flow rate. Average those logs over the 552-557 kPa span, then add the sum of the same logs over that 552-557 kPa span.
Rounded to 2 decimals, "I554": 6.04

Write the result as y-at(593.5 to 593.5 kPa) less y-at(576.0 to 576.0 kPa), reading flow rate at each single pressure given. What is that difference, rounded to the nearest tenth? 1.0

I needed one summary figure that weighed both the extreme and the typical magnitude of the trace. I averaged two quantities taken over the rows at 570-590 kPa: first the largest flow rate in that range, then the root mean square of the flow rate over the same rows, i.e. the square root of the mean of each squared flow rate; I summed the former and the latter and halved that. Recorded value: 105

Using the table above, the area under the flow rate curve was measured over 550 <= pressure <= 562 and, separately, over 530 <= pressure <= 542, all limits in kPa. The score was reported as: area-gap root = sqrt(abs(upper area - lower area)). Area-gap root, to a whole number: 11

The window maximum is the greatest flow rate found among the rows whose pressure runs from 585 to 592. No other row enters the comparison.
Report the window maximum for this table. 107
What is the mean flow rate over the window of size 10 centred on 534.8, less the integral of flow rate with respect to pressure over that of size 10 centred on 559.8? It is -930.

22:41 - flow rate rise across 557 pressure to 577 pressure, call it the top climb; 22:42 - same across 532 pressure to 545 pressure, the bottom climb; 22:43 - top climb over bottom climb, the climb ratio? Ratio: 20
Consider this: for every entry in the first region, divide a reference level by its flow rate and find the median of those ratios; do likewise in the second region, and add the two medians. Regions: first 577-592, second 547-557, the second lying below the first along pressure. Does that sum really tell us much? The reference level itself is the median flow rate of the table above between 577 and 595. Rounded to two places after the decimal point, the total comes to 1.99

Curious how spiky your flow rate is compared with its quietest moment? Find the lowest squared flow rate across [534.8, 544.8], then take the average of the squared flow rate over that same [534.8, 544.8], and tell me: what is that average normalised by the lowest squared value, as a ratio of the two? 1.12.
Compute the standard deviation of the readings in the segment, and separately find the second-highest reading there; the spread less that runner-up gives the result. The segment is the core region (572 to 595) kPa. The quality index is -104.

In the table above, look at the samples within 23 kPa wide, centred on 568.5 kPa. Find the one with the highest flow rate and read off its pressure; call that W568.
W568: 558.5 kPa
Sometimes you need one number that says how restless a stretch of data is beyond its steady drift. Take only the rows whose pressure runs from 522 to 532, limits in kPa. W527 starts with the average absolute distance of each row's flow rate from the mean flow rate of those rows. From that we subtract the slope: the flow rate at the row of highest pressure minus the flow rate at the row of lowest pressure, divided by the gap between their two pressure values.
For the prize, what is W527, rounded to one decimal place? 5.7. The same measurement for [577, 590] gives 1.9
